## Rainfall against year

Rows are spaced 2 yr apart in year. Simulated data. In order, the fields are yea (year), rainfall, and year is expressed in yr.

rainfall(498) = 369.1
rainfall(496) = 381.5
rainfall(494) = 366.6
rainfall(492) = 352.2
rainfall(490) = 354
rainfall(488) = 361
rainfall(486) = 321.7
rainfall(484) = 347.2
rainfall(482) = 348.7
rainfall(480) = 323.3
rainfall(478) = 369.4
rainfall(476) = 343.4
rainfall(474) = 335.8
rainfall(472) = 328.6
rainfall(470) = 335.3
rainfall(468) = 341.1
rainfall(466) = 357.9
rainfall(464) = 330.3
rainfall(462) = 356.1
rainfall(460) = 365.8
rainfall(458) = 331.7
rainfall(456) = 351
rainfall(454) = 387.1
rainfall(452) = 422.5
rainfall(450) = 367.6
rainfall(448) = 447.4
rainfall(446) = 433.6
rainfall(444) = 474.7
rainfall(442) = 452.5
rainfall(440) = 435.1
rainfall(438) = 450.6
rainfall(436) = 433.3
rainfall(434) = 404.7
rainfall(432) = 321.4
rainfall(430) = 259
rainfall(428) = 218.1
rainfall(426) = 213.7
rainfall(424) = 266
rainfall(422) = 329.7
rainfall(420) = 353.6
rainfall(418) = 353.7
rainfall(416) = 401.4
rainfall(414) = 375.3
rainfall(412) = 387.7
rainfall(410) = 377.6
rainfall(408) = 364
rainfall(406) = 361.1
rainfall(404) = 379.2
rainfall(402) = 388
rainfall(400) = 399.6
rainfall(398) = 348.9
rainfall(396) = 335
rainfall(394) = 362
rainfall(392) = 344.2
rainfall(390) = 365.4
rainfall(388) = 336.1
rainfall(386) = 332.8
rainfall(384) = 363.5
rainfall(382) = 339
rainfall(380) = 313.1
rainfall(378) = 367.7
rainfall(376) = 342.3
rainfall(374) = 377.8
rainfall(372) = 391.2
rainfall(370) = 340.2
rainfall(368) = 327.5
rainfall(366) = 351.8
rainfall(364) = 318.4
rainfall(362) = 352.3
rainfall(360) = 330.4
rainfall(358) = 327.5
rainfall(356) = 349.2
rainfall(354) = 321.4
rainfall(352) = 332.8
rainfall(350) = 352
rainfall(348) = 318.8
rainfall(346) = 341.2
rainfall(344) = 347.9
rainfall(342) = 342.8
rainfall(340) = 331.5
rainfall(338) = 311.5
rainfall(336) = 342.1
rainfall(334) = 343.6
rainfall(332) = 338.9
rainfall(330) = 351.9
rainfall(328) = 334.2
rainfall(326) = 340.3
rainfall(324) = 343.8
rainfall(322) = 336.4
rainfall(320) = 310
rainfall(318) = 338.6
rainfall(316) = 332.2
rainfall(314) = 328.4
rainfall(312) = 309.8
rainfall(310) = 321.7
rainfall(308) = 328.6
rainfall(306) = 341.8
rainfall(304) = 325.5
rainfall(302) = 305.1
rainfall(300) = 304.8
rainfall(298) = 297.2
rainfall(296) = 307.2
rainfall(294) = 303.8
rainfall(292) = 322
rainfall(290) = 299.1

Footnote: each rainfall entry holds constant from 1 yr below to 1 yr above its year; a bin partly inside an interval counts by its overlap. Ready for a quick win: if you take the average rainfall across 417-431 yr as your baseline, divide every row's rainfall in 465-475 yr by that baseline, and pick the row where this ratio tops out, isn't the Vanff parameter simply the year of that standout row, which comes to 466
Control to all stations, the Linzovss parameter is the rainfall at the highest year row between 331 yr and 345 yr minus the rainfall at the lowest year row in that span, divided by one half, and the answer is 18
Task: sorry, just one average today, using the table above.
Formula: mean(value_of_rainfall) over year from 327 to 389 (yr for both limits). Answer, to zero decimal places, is 341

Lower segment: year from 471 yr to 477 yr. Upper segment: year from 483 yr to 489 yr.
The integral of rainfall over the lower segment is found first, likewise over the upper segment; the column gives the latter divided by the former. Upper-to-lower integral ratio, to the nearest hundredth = 1.02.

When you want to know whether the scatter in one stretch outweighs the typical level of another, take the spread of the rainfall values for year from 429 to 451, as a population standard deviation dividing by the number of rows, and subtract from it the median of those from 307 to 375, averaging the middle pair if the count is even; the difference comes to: -275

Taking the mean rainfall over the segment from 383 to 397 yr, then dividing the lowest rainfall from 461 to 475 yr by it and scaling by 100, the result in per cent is 94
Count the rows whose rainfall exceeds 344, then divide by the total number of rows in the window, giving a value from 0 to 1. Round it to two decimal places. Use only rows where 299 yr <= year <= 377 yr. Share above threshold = 0.21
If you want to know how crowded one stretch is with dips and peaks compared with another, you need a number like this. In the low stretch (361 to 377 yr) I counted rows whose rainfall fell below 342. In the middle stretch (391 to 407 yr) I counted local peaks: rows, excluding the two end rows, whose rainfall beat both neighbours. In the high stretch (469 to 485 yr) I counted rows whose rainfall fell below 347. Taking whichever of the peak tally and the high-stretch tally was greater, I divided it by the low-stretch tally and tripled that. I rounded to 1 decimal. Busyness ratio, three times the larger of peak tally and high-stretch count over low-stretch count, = 5.0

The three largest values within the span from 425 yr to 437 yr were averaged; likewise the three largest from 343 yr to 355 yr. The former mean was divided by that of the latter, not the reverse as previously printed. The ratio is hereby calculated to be 1.11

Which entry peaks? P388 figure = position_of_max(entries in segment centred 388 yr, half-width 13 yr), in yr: 400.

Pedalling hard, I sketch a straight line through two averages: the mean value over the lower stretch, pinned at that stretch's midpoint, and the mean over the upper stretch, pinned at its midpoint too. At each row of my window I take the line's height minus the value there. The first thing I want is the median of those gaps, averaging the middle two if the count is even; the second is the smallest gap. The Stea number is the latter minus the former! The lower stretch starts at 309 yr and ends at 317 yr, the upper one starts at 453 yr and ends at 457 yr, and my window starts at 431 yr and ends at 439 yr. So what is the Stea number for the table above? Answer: -31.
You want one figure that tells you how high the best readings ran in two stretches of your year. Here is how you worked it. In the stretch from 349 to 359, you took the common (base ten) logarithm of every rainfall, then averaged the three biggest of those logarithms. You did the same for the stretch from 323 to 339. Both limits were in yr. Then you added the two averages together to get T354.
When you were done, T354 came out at 5.08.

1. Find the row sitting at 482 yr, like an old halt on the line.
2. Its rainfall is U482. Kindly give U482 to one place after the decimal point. 348.7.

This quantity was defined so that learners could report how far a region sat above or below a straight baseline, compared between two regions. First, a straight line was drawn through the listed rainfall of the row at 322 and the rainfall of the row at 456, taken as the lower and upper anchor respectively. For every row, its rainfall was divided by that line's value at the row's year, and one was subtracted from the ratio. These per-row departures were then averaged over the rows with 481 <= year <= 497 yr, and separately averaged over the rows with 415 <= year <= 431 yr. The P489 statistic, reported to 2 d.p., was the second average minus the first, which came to -0.14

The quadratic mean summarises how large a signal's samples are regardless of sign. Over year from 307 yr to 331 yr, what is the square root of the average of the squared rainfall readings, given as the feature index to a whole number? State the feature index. 332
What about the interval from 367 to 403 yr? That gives 355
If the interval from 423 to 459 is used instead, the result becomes 380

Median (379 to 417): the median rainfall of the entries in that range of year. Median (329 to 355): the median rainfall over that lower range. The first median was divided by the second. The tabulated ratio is 1.07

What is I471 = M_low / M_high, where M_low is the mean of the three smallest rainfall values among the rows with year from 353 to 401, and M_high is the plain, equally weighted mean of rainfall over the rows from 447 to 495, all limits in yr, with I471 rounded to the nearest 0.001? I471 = 0.892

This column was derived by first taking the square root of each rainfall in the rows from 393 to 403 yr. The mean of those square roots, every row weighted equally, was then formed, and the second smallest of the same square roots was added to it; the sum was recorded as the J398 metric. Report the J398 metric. 37.8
